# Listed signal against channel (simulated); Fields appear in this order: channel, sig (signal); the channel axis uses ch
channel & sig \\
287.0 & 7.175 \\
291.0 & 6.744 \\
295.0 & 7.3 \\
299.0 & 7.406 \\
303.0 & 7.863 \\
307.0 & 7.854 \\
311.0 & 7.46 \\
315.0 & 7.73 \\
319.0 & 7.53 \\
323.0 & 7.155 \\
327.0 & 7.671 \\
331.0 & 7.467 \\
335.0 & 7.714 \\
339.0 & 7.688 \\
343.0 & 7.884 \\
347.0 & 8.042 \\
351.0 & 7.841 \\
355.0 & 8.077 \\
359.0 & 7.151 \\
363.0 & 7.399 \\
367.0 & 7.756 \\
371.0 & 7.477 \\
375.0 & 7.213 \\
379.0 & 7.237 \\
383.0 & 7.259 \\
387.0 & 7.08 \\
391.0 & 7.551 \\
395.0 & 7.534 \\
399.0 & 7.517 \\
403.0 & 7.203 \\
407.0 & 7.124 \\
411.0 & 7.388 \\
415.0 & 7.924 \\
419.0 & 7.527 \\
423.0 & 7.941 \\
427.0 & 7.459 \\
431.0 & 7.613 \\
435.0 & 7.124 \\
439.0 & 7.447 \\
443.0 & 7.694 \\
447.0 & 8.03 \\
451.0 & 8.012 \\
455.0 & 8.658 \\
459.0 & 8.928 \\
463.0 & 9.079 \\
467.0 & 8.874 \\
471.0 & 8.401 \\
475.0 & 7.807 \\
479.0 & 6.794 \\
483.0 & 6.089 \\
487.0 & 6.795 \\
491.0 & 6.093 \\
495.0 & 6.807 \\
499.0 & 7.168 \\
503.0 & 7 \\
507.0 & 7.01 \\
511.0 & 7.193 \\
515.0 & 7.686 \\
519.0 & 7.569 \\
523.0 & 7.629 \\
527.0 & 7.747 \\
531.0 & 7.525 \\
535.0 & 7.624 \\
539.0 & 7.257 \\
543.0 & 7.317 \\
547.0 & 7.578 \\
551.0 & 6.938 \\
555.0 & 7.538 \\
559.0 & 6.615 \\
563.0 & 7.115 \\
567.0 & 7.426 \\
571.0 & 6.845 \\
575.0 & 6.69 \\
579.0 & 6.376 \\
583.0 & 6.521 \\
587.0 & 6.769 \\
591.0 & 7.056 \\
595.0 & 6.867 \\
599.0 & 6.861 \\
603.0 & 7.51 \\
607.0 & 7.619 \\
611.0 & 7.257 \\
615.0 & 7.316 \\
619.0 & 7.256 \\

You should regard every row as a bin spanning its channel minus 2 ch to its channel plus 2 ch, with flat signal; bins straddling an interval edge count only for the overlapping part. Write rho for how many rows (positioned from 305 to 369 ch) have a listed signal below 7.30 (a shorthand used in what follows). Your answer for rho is 2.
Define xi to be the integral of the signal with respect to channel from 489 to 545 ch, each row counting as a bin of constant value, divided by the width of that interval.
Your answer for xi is 7.26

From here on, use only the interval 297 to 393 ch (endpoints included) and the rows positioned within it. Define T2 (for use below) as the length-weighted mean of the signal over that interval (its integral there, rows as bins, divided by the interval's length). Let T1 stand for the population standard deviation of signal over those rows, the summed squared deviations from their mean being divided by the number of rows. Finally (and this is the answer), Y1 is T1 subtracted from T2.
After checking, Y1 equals 7.28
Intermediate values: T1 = 0.28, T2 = 7.6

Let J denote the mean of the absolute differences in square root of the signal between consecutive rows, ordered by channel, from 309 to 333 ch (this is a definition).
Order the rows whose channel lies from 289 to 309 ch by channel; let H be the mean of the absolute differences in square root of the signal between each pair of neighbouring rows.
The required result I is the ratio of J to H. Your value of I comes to 1.10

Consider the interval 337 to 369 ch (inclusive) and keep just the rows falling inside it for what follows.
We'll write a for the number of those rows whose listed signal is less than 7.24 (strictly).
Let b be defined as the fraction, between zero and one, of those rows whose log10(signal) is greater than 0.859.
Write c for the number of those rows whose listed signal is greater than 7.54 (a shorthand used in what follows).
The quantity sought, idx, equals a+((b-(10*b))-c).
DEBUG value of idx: -12.9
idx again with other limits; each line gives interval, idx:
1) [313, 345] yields -11.9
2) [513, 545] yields -14.0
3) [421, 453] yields -11.9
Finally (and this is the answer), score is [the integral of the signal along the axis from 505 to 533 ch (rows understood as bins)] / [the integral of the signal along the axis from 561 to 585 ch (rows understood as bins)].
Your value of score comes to 1.28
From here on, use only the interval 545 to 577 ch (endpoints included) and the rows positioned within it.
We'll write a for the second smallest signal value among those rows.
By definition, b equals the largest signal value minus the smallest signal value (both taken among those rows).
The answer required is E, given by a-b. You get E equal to 5.7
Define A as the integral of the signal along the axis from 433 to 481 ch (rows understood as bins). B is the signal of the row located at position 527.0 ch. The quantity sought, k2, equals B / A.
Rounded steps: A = 387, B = 7.747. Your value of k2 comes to 0.0200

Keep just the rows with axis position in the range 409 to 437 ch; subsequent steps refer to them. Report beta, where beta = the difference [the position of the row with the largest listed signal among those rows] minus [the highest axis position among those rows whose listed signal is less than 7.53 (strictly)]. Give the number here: -12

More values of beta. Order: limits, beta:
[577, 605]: 0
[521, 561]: -32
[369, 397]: 4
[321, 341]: 4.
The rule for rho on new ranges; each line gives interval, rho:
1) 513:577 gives 6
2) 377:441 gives 6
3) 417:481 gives 2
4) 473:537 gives 9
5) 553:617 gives 11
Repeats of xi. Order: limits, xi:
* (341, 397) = 7.54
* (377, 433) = 7.45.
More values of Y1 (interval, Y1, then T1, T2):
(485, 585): 6.68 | 0.44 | 7.1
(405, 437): 7.22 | 0.29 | 7.5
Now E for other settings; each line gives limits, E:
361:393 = 6.5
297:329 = 6.7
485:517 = 5.2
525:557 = 6.4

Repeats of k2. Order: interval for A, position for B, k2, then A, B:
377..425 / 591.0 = 0.0198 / 357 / 7.056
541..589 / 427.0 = 0.0223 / 335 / 7.459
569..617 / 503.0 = 0.0209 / 335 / 7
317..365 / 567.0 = 0.0203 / 366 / 7.426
